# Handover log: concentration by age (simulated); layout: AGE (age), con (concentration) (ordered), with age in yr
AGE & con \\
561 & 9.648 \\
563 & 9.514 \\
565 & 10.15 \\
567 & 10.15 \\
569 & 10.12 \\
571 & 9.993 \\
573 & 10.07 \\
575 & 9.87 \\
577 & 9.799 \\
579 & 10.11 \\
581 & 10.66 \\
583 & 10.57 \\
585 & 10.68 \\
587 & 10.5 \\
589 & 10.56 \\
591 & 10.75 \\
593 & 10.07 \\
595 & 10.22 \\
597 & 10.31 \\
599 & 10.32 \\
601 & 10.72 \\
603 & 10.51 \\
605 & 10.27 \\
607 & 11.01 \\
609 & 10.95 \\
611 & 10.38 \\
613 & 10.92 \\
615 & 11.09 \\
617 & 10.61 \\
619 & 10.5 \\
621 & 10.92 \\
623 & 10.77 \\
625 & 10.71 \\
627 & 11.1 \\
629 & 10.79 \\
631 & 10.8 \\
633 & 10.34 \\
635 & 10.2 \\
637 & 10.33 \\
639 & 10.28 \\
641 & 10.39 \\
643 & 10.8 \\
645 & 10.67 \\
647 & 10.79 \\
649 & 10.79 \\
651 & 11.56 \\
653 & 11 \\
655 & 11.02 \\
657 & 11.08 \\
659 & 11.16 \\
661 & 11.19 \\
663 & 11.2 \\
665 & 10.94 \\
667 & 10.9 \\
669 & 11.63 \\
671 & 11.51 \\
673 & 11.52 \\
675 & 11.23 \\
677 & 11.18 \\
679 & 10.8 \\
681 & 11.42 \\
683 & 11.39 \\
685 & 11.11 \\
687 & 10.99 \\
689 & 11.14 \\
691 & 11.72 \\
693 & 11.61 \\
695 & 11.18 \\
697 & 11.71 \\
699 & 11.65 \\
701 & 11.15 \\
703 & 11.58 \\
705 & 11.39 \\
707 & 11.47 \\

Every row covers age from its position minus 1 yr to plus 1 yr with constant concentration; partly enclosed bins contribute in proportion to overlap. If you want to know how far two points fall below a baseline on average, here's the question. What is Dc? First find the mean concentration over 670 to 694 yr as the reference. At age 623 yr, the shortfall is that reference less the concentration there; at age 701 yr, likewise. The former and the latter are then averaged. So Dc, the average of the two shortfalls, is 0.34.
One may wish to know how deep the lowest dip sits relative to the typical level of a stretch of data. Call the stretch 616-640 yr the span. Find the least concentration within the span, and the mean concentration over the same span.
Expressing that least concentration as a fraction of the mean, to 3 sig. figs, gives 0.961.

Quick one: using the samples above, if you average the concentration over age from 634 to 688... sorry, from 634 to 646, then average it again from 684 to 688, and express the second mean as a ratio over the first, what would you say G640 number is 1.058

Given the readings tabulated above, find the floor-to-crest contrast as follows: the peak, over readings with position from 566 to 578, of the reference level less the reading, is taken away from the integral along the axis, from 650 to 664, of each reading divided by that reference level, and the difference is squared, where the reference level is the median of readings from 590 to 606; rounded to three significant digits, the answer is 215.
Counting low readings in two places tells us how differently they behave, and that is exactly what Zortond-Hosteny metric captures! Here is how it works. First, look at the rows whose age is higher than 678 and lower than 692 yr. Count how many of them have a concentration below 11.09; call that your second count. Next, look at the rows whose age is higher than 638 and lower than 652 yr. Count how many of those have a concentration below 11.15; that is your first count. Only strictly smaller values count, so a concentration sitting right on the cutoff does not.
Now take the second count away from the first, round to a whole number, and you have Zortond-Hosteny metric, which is 4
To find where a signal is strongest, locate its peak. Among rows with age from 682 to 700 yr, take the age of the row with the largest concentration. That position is 691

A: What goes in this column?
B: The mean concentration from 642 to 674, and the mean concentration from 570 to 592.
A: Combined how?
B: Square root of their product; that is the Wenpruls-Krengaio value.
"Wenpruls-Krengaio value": 10.7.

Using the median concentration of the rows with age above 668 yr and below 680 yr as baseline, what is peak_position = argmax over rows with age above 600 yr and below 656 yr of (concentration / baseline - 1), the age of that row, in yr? 651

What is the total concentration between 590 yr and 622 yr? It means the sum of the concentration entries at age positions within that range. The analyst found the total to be 170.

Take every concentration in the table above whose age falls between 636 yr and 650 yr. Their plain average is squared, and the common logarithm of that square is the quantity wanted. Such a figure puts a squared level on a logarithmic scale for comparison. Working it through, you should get 2.05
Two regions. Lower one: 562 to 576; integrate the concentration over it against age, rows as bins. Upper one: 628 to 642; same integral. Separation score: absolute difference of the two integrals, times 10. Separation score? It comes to 65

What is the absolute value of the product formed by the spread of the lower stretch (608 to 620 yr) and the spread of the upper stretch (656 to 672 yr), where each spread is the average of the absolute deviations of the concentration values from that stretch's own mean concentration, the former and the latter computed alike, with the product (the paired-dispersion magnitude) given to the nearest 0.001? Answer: 0.045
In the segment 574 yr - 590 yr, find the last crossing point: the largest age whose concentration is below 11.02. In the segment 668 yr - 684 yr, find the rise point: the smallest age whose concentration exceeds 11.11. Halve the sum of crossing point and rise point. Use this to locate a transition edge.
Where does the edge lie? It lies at 629 yr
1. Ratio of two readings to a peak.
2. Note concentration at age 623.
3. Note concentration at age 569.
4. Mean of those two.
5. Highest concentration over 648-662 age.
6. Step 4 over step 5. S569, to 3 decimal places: 0.904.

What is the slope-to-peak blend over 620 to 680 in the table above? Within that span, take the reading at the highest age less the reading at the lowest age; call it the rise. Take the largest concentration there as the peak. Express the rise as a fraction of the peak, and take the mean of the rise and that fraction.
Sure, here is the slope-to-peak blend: -0.07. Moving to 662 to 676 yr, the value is 0.02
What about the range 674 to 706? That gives 0.09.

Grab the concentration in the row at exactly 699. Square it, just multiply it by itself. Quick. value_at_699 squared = 136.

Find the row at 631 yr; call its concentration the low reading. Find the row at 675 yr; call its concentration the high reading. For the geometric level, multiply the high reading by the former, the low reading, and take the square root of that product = 11.0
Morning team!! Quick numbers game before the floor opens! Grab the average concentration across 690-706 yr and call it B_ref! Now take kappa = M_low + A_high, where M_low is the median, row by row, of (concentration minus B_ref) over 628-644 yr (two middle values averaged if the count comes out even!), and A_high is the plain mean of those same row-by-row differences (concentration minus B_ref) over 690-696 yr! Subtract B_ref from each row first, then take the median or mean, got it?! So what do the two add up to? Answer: -1.13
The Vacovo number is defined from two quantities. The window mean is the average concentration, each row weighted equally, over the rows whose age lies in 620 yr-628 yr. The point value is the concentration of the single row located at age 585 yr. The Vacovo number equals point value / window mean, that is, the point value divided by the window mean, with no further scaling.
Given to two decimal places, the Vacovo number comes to 0.98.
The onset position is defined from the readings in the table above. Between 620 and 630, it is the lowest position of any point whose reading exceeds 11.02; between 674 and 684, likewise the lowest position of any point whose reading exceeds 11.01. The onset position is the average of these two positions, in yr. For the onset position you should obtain 651 yr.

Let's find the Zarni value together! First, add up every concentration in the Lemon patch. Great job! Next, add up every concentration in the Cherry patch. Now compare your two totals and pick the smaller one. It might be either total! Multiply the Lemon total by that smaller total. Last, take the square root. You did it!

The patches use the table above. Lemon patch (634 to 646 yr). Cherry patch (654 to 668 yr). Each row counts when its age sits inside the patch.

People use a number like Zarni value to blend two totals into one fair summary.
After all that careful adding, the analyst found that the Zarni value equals 63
